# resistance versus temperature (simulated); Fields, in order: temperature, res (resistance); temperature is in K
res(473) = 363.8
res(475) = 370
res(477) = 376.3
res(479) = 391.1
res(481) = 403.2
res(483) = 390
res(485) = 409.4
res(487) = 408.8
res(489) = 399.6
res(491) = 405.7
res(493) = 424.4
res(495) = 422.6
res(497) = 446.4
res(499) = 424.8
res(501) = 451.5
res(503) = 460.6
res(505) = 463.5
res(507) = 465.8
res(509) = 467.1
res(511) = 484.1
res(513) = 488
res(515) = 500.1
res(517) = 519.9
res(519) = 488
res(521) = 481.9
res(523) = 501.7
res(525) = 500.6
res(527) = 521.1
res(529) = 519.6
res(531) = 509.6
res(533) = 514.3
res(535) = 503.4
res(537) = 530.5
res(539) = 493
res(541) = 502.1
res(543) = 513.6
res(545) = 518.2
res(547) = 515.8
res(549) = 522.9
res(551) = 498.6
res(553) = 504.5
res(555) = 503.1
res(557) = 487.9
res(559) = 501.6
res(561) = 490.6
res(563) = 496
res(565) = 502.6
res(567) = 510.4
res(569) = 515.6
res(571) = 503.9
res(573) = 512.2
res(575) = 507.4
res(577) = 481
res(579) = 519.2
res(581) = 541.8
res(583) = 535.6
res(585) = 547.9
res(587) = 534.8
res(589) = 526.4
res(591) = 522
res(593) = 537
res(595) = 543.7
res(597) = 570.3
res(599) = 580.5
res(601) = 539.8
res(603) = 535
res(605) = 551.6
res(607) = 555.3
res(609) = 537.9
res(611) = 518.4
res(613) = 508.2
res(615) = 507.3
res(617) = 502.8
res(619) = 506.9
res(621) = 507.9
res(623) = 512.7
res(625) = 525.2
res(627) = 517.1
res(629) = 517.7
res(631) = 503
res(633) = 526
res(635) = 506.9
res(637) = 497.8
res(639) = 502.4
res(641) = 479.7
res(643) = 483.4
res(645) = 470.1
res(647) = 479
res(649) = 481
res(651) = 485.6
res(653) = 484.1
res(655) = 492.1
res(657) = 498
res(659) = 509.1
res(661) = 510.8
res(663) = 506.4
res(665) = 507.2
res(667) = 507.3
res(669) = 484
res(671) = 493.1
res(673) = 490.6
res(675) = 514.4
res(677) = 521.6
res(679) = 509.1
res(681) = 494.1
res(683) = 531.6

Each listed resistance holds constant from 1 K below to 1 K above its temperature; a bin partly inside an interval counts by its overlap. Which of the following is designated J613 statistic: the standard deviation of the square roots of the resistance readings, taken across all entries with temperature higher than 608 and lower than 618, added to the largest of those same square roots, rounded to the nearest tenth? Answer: 23.5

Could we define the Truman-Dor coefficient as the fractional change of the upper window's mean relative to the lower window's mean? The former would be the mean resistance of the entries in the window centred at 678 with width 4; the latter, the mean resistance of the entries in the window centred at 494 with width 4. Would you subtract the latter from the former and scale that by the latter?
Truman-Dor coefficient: 0.22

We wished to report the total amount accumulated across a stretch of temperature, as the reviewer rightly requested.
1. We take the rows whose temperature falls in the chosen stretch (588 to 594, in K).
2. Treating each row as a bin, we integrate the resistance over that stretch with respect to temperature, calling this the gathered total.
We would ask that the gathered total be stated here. 3171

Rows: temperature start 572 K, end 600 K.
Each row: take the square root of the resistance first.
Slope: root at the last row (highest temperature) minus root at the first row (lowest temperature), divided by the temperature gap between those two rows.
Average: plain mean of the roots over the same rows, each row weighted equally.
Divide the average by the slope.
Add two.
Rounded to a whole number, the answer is 412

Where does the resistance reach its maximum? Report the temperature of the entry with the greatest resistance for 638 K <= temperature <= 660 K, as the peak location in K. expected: 659 K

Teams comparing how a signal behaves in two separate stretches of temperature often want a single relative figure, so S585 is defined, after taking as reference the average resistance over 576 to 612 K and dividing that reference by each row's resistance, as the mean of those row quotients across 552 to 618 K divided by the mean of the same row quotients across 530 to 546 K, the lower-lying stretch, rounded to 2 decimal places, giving 0.98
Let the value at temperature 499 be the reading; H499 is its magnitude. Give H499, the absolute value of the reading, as 425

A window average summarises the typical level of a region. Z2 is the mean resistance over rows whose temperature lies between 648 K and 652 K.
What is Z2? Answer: 483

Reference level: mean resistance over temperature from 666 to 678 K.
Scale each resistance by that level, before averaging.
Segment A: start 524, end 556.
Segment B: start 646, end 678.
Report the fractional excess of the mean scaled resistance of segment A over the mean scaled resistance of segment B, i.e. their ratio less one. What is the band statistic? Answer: 0.026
